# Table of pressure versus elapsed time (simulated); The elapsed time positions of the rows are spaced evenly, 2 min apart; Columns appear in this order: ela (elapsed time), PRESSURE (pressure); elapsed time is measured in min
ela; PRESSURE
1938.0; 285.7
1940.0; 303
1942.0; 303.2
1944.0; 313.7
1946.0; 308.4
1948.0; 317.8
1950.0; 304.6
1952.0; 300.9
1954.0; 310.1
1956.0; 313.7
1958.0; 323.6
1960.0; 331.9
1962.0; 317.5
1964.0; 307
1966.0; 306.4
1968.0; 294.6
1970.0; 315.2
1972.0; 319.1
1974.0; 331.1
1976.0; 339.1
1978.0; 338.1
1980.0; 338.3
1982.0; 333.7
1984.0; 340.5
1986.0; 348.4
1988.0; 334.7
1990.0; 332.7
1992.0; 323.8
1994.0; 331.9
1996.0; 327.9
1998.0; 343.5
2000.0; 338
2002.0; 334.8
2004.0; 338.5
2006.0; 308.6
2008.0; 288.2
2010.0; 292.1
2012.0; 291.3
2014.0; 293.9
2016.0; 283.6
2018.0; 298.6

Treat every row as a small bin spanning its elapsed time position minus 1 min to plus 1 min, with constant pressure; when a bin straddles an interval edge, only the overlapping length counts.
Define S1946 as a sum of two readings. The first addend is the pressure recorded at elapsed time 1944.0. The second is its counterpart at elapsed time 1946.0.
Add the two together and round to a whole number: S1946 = 622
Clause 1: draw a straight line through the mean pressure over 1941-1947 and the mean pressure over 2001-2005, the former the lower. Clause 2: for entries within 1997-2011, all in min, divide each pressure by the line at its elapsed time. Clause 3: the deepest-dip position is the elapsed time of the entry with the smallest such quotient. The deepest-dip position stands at 2008.0 min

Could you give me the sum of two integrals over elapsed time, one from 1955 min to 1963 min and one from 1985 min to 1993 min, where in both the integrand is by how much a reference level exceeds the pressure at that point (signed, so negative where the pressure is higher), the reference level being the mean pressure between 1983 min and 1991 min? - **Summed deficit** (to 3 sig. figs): 173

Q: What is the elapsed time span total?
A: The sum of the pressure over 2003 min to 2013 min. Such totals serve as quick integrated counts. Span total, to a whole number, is 1519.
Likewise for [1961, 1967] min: 931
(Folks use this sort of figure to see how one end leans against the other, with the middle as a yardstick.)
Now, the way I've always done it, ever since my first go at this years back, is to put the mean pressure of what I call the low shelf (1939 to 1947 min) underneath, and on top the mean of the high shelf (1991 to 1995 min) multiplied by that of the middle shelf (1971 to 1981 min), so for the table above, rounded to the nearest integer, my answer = 356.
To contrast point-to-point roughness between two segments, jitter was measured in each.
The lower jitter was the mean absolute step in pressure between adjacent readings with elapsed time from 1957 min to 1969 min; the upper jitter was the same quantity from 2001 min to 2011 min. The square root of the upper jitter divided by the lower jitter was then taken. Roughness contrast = 1.26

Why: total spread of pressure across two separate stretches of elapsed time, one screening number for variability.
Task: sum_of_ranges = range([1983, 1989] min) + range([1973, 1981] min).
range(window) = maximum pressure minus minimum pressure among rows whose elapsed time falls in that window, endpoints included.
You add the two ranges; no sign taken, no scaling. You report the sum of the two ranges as 22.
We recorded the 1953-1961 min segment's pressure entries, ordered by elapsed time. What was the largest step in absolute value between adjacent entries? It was 10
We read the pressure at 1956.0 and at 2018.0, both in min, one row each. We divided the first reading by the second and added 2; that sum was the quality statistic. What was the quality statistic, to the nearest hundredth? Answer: 3.05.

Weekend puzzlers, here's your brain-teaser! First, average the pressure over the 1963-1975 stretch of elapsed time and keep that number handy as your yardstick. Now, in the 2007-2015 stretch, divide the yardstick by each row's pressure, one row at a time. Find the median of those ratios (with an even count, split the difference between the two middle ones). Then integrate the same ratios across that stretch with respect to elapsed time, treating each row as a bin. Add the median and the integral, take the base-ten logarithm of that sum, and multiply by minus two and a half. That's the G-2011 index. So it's -2.5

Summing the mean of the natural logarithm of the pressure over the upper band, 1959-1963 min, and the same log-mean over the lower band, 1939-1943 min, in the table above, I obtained 11.5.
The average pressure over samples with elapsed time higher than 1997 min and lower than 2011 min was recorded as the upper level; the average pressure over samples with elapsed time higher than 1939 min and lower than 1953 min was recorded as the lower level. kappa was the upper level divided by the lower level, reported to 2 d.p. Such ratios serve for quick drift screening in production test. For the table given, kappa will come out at 1.04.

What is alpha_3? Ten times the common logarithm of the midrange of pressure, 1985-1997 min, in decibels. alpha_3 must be 25.3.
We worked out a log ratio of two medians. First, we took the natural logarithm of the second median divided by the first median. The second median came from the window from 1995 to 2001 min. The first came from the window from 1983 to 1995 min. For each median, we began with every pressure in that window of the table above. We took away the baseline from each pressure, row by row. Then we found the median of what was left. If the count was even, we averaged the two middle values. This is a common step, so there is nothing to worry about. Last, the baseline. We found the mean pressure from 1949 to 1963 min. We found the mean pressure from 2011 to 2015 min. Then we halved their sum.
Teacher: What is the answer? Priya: 0.13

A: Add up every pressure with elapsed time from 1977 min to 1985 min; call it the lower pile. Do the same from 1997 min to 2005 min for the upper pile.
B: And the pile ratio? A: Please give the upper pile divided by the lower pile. 1.00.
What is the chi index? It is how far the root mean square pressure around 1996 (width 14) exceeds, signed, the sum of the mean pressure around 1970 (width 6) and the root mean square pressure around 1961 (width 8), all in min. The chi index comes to -296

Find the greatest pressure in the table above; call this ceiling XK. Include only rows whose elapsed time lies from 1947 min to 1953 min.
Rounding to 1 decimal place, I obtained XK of 317.8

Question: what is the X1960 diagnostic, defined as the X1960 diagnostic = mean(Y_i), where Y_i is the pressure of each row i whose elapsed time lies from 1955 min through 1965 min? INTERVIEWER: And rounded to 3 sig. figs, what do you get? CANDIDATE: 319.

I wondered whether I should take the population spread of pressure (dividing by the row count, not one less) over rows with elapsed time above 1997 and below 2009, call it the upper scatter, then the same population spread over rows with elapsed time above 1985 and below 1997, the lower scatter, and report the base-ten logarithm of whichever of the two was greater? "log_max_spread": 1.3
